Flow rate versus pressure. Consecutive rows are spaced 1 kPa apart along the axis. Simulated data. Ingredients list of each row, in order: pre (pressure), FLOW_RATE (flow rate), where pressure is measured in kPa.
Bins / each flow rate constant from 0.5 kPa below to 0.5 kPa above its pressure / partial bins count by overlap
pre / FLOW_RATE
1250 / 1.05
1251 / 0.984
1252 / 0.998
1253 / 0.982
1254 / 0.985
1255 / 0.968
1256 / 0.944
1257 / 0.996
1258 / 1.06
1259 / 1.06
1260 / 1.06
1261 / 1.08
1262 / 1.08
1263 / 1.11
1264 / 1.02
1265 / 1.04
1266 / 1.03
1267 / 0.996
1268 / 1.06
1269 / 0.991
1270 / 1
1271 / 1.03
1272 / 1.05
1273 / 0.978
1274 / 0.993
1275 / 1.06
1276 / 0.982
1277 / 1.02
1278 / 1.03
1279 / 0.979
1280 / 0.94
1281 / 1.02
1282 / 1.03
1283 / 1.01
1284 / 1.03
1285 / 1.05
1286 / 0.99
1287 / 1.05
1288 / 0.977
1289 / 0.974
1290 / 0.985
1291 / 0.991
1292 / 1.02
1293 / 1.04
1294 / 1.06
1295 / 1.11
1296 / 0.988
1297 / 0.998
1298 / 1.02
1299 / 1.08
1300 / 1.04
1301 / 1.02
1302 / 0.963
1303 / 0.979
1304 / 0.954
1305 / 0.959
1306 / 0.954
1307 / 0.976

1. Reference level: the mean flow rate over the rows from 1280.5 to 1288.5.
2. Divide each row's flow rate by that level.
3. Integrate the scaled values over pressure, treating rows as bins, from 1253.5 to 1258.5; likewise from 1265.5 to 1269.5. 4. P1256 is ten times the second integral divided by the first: 8.2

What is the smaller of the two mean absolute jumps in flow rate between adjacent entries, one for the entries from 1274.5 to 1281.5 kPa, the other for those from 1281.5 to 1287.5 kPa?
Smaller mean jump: 0.036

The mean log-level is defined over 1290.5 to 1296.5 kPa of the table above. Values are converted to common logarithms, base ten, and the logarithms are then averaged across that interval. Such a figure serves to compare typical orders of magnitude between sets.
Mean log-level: 0.015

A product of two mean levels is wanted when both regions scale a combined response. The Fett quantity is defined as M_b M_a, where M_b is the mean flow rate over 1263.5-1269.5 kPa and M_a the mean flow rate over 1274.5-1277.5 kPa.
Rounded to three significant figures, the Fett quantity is 1.04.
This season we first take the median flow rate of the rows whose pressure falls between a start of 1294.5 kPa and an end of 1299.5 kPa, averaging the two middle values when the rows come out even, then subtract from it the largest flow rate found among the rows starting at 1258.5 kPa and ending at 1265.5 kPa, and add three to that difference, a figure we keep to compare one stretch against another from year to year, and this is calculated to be 2.91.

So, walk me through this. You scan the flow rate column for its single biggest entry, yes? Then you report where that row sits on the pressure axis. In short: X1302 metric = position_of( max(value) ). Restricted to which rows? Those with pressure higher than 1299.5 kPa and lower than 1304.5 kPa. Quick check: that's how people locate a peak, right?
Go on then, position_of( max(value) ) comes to 1300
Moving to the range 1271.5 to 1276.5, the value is 1275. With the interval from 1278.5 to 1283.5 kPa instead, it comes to 1282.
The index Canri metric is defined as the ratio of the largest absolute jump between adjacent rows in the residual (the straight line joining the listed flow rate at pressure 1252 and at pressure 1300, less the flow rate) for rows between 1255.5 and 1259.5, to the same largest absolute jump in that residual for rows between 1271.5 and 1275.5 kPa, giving 0.87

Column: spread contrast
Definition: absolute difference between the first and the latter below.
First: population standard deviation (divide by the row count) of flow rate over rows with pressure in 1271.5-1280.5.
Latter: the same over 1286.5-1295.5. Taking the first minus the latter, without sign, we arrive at 0.007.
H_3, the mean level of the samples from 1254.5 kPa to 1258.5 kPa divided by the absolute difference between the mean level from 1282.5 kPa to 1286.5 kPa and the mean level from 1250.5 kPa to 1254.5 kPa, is 30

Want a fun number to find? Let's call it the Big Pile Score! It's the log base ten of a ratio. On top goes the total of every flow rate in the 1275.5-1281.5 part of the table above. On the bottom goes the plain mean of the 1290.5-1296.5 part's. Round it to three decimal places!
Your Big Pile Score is 0.761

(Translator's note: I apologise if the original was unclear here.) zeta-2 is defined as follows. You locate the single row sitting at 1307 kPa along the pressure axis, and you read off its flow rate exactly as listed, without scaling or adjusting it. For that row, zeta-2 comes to 0.976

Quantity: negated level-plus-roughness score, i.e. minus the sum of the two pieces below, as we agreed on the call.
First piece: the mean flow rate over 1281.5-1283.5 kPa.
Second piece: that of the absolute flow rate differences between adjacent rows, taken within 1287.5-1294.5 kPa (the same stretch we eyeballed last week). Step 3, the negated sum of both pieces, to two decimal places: -1.03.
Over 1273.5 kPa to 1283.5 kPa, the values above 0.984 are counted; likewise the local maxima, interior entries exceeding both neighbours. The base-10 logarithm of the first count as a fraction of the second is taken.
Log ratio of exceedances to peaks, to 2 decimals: 0.37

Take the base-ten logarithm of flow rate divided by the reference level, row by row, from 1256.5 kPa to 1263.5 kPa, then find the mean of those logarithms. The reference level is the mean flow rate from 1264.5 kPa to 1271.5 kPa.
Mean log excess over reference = 0.018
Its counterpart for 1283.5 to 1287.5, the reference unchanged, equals 0.004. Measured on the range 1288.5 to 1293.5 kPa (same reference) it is -0.008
